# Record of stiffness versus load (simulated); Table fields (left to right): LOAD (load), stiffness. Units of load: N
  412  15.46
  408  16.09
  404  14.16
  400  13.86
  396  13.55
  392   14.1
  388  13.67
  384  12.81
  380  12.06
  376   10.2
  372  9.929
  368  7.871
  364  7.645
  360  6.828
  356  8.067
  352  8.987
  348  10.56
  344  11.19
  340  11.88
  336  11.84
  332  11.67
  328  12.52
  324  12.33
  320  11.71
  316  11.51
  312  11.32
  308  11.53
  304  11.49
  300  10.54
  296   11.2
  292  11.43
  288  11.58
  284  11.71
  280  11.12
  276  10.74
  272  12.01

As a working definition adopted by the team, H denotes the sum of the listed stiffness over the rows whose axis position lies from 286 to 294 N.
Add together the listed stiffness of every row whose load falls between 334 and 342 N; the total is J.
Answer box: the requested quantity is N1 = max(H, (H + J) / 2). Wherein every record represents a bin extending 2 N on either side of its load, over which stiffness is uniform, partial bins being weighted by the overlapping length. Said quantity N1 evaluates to 23.4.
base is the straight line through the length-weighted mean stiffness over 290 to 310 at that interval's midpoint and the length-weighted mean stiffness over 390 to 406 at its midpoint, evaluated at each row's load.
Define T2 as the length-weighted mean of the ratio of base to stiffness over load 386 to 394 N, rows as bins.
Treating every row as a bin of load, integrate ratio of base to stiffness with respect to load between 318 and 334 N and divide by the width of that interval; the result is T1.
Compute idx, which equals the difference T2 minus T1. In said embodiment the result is -0.01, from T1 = 0.99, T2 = 0.99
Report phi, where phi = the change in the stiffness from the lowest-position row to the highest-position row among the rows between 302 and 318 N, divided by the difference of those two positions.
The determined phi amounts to 0.00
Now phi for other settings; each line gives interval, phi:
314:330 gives 0.08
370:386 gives 0.24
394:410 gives 0.21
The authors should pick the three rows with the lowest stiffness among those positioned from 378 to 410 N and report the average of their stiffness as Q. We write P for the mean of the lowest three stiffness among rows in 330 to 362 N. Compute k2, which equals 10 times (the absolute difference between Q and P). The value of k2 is 48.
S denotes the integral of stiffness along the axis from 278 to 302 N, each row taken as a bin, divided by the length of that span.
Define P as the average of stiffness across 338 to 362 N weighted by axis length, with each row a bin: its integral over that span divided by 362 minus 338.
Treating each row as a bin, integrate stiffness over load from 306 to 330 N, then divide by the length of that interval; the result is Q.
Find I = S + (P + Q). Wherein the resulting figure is 32.7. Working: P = 9.6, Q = 11.8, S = 11.3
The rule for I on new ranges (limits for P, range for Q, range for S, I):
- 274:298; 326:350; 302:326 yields 34.6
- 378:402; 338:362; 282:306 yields 34.3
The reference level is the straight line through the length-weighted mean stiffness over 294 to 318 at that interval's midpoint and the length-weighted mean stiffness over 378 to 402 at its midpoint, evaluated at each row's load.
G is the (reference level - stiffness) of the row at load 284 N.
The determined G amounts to -1.0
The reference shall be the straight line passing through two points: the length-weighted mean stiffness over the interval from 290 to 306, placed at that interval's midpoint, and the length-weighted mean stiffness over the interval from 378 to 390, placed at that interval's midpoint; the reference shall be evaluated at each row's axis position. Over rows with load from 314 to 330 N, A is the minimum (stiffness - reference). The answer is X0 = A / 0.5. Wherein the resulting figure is 0.0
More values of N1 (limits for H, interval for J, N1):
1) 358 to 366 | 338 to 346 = 18.8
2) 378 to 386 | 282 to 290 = 24.9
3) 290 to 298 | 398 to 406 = 25.3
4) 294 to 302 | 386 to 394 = 24.8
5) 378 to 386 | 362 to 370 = 24.9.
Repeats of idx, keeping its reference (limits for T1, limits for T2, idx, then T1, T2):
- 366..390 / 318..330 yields -0.27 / 1.24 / 0.98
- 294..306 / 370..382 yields 0.23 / 1.02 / 1.25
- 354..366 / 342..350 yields -0.57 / 1.72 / 1.15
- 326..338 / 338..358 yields 0.26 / 1.01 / 1.27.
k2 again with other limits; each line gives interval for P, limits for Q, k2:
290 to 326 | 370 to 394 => 3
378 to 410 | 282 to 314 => 18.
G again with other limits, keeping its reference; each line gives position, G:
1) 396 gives -0.1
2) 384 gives 0.4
